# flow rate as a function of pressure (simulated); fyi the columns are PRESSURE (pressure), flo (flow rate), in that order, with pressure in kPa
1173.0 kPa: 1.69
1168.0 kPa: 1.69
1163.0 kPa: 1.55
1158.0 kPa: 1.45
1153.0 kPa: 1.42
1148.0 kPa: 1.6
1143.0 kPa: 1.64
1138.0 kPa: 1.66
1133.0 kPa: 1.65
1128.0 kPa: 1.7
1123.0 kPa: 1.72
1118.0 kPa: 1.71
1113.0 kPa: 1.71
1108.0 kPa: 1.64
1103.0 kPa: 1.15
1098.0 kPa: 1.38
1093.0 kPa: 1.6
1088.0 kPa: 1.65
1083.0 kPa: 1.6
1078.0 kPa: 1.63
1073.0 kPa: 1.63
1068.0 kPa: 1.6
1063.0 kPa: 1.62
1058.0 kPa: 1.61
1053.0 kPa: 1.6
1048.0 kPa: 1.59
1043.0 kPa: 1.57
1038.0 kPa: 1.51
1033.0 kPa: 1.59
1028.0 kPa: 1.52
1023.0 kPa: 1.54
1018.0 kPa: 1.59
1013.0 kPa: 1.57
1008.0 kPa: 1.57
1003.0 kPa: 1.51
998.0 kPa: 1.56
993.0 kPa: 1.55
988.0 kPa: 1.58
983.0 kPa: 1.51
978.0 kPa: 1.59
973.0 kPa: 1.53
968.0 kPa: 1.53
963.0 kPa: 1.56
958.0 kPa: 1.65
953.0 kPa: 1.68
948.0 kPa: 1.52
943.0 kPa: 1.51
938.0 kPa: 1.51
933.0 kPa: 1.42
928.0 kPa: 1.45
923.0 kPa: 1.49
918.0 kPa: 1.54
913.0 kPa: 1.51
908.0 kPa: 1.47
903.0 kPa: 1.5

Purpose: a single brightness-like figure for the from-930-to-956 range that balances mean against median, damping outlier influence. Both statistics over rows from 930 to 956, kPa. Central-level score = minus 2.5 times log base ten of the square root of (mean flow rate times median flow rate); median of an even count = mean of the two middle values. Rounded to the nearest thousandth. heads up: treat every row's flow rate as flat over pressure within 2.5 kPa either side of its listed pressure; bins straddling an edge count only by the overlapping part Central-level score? -0.454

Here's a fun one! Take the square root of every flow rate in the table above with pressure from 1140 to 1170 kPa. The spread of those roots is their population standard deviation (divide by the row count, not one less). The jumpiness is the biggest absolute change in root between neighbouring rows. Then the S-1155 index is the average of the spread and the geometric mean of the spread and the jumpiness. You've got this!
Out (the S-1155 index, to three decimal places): 0.046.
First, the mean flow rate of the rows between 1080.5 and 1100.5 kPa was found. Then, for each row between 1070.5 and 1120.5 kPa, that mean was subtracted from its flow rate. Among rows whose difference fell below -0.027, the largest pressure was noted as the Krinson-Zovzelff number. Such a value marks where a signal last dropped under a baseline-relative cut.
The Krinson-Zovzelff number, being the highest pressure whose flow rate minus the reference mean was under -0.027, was 1103.0 kPa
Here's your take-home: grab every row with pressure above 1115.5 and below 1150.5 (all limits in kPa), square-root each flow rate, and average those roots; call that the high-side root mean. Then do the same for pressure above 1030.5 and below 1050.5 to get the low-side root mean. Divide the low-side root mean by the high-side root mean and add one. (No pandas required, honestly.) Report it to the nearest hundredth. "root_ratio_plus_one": 1.97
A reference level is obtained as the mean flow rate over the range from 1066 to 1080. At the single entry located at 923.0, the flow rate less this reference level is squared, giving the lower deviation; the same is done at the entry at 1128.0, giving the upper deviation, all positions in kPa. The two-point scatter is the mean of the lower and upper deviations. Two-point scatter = 0.012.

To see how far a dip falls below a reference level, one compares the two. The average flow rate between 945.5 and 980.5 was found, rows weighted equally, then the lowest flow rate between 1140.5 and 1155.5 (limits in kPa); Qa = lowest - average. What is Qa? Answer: -0.16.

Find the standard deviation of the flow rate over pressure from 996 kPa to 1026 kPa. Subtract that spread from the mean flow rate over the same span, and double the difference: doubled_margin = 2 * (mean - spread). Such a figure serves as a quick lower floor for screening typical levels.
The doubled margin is 3.06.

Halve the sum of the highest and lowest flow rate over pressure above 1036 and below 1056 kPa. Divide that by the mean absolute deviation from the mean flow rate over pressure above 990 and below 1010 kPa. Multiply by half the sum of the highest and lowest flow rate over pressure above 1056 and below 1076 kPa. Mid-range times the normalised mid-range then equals 134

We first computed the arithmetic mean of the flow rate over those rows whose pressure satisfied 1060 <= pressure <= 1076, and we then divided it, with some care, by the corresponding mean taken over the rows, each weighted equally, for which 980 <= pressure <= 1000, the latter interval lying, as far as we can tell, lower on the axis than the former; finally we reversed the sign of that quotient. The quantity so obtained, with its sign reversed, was -1.04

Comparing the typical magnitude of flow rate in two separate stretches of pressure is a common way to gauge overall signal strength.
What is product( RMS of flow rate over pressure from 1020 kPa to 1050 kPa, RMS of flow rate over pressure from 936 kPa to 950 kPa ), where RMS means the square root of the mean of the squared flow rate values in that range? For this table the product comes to 2.35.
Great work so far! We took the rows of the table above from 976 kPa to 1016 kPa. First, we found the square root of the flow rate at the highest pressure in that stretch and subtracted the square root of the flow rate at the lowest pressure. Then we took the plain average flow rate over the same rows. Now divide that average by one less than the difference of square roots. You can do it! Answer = -1.543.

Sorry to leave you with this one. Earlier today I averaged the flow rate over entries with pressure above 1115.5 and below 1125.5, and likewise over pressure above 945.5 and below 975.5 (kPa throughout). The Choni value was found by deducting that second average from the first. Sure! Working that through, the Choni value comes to 0.14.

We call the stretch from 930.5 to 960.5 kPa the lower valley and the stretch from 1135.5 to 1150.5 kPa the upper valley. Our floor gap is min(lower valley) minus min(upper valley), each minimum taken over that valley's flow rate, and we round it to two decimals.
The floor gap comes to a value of -0.18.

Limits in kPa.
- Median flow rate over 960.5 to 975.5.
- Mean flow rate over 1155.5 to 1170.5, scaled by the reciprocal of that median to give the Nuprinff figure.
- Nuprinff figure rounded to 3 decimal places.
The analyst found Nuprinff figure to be 1.022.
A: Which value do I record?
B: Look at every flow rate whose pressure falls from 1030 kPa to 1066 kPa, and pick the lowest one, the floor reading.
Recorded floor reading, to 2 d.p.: 1.51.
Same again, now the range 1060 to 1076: 1.60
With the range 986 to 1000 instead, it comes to 1.55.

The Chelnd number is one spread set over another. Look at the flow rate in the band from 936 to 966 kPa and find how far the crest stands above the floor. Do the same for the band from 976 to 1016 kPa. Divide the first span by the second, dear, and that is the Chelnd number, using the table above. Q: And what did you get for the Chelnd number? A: 2.1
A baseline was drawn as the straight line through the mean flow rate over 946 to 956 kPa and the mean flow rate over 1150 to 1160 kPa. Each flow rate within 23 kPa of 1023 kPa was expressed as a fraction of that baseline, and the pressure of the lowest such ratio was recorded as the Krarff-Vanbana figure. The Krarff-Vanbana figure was 1003.0 kPa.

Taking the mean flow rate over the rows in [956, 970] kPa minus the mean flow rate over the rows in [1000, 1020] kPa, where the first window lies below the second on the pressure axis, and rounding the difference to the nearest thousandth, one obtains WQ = 0.020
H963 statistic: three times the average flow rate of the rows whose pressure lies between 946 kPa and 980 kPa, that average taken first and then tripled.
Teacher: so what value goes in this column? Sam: 4.74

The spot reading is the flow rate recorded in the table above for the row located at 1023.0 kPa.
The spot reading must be 1.54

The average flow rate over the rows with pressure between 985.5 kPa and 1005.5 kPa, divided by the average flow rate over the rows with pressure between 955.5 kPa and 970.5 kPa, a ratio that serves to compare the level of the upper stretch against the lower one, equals 0.98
